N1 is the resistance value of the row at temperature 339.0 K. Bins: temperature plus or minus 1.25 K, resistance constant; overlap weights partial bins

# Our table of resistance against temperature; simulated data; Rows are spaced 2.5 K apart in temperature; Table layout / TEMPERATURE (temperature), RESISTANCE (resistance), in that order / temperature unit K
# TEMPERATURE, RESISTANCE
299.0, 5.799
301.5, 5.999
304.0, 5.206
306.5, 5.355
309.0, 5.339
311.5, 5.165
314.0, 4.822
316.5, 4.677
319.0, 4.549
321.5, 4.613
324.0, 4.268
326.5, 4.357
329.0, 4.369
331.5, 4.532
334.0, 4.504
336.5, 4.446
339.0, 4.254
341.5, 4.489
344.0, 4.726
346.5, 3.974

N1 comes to 4.254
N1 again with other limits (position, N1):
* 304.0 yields 5.206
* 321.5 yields 4.613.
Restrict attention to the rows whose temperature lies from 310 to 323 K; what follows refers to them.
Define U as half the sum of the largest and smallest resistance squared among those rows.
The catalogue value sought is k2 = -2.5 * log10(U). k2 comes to -3.44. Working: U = 24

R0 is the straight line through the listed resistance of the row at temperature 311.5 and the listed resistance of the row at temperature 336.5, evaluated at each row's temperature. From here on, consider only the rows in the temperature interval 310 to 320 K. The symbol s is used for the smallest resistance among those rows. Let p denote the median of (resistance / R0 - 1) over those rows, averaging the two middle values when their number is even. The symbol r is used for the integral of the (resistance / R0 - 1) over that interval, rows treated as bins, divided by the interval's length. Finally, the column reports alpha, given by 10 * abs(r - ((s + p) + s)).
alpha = 91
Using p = -0.06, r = -0.048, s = 4.549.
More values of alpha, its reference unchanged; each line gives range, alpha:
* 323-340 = 85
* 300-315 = 96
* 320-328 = 85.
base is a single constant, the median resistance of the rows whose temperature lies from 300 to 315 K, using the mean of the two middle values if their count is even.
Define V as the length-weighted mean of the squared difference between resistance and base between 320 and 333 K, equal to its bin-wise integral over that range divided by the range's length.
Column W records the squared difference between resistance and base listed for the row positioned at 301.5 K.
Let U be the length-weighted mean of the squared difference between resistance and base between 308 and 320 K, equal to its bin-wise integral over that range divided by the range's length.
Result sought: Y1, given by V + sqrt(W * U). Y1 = 1.06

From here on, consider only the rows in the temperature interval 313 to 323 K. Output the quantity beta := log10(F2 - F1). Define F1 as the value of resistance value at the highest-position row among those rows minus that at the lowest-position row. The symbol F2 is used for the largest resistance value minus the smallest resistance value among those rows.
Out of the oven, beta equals -0.3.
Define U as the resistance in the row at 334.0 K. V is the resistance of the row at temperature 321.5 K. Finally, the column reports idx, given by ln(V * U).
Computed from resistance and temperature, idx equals 3.03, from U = 4.504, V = 4.613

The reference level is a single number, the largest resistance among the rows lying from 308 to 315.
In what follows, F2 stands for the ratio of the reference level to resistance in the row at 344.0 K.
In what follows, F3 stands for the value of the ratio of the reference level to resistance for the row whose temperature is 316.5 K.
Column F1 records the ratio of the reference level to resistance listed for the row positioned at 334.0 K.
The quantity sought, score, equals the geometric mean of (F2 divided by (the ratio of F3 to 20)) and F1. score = 4.8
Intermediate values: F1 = 1.19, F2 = 1.13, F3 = 1.14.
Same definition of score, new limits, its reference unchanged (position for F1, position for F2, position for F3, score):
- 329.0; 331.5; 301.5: 5.7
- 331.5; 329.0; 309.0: 5.4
